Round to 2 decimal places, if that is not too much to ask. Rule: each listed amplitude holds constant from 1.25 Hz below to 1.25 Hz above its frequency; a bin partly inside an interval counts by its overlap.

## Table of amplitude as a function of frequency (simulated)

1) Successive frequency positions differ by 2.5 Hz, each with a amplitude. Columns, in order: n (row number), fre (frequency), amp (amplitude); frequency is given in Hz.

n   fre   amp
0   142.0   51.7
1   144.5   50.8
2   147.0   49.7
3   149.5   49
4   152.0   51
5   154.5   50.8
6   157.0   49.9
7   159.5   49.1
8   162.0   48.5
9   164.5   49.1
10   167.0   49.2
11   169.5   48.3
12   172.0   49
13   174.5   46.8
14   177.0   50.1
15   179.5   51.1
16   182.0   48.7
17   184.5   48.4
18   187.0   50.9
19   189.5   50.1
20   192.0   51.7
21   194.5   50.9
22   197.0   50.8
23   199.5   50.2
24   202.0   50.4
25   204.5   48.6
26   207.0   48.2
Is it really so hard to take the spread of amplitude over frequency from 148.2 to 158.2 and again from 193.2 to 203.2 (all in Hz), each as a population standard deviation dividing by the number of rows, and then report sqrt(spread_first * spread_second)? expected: 0.48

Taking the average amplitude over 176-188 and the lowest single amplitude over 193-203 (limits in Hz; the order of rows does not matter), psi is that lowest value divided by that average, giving 1.01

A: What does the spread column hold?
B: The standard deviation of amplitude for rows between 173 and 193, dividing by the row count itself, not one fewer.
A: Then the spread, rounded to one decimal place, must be 1.5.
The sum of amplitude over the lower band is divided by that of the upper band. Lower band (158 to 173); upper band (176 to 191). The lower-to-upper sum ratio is 0.980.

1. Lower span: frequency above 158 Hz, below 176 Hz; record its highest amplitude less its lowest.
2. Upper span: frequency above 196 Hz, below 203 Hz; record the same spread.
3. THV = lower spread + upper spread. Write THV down 3.0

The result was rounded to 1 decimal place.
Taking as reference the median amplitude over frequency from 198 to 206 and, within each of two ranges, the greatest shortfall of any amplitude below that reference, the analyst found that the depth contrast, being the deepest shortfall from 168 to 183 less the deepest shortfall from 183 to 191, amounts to 1.6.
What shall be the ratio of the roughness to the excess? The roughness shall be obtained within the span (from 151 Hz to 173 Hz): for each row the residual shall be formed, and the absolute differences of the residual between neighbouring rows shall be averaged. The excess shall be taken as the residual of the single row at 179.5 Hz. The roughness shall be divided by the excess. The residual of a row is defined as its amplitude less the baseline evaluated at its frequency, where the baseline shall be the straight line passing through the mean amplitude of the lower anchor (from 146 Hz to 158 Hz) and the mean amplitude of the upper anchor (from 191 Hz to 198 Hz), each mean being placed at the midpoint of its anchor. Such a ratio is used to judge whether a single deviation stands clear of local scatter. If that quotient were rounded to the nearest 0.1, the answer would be 1.8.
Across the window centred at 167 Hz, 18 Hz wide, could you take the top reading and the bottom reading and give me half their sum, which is 48.0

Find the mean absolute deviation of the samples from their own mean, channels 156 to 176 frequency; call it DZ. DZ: 0.65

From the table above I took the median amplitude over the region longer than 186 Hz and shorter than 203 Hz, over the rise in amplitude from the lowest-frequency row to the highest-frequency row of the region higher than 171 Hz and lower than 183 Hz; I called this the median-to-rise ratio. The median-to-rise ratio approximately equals -169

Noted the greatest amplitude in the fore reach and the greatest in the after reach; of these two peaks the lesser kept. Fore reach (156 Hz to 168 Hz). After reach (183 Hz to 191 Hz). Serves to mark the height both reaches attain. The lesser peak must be 49.9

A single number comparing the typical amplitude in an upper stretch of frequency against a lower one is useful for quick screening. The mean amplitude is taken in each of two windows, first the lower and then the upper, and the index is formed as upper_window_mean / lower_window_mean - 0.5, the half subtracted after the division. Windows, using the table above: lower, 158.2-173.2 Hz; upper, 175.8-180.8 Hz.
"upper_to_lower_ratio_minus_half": 0.535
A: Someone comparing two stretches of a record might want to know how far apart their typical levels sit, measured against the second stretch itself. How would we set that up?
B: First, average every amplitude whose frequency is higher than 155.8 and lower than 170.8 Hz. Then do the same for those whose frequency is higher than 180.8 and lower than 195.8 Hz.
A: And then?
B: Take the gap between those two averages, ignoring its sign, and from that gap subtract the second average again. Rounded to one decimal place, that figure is -49.0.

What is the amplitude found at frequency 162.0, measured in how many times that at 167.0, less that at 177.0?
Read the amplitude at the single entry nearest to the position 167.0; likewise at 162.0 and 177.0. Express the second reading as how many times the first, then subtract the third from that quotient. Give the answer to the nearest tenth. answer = -49.1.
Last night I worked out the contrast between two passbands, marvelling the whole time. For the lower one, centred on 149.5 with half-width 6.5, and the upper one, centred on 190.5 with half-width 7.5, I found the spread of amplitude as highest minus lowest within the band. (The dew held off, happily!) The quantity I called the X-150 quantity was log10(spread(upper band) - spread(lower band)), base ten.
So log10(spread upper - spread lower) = 0.11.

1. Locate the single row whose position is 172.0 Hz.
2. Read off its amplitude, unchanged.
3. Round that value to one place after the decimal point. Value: 49.0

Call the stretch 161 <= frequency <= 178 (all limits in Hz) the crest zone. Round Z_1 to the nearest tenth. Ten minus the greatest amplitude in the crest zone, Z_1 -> -40.1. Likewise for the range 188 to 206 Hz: -41.7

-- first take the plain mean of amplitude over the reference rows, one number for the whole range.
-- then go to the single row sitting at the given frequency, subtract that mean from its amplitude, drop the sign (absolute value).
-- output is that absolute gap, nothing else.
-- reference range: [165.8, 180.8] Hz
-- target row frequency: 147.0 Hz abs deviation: 0.6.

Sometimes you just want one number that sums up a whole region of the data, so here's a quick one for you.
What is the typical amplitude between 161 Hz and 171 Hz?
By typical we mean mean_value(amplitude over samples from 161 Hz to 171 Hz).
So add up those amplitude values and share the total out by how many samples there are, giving 48.8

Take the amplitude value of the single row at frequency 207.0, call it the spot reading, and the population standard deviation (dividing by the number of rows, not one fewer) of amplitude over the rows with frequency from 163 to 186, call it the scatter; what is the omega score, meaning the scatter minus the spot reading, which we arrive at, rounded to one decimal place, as -47.1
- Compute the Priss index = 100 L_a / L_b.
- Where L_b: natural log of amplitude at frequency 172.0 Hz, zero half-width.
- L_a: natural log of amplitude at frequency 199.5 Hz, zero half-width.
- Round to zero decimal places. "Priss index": 101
